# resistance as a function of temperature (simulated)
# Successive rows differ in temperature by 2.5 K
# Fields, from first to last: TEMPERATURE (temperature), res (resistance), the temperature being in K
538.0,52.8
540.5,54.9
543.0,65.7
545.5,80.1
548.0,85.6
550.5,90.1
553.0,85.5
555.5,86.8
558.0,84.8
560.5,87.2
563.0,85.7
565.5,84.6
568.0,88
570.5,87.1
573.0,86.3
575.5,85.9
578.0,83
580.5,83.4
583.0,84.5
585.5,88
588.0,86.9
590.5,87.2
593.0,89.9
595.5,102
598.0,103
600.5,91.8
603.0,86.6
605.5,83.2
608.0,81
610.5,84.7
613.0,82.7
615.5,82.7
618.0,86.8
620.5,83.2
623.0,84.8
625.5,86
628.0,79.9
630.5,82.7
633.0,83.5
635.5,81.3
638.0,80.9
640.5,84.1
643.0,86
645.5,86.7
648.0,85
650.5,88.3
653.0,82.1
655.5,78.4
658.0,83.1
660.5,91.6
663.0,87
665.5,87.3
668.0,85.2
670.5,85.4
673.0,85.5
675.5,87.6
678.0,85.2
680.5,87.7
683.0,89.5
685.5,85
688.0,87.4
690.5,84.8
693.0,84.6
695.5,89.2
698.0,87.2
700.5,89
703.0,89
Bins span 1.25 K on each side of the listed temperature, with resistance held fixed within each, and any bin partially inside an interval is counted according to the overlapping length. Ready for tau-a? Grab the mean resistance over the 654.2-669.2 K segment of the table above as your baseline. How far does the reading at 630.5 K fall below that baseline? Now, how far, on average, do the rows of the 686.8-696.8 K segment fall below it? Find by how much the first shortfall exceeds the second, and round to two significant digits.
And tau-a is 3.8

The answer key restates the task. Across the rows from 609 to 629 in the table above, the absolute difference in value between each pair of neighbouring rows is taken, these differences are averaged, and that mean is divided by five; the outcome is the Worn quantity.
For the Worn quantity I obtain 0.53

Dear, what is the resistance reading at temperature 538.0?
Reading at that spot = 52.8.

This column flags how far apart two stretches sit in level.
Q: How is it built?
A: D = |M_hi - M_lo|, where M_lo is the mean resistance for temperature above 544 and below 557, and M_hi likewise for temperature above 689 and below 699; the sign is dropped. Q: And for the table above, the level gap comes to 1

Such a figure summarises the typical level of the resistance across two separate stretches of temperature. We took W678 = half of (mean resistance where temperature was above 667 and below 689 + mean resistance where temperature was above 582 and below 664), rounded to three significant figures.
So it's 86.2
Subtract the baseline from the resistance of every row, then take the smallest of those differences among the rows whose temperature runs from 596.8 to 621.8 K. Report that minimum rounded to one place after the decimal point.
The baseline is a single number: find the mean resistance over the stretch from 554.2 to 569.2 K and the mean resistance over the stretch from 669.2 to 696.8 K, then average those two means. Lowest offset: -5.4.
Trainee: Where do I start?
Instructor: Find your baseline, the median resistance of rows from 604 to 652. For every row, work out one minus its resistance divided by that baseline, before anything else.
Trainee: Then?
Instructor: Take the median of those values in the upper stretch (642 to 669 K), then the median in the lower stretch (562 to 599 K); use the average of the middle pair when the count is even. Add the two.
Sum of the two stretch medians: -0.07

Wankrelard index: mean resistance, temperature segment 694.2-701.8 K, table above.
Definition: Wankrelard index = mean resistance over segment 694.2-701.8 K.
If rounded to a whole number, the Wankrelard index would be 88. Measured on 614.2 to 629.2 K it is 84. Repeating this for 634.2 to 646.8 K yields 84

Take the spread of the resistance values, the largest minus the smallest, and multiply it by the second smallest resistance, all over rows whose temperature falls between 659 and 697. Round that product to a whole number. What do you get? 594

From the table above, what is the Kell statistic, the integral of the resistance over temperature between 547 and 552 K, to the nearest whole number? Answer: 439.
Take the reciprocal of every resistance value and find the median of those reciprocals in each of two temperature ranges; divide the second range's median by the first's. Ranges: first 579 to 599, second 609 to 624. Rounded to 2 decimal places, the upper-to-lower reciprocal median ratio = 1.04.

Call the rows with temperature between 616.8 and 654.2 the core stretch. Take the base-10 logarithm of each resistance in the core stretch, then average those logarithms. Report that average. 1.92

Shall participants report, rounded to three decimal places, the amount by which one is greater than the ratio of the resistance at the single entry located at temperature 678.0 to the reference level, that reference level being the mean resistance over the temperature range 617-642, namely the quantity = -0.023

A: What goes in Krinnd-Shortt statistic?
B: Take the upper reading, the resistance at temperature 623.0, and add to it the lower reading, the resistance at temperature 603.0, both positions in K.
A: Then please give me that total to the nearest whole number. 171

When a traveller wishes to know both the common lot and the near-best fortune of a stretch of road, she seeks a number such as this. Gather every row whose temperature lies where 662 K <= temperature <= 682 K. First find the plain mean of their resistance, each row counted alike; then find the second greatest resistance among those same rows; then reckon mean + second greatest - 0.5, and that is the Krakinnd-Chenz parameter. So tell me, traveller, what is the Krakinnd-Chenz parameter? 173.5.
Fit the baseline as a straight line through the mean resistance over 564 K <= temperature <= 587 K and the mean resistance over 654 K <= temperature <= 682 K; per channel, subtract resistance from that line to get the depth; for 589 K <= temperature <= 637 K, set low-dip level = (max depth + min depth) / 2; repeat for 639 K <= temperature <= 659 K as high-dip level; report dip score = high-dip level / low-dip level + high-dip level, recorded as 2.0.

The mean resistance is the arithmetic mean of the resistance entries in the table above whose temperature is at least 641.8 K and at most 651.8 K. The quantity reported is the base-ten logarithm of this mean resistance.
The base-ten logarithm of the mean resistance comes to 1.94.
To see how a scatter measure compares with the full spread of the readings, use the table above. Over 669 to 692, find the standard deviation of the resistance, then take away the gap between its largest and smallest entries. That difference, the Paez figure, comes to -3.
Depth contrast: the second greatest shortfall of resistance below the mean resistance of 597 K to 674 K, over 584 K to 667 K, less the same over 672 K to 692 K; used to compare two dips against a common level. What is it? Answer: 5.1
